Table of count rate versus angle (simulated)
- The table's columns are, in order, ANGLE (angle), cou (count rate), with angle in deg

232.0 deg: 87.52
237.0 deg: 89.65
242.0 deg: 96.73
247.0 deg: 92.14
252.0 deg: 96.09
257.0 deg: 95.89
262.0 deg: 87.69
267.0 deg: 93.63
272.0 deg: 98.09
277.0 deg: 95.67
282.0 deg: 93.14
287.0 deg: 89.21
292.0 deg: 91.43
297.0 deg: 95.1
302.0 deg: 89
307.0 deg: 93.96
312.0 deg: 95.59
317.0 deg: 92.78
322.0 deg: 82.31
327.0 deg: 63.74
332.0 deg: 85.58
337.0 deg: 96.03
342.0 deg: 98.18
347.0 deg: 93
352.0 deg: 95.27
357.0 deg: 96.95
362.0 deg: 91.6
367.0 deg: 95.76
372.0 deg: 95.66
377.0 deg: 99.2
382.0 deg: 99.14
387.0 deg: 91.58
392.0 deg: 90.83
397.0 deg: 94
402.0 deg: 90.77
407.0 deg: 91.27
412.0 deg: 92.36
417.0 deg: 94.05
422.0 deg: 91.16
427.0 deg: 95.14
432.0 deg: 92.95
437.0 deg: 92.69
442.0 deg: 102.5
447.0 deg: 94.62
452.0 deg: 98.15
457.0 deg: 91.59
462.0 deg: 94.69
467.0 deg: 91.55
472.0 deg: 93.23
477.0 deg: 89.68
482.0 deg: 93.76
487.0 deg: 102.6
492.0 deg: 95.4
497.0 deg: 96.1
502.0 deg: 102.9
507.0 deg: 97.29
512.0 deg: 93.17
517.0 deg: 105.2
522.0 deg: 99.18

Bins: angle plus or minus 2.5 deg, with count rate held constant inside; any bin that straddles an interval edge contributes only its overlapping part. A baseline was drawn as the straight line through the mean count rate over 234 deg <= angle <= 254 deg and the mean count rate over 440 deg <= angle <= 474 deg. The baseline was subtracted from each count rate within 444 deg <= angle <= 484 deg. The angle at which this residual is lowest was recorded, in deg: 477.0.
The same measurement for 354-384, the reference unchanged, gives 362.0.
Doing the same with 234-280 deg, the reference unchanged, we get 262.0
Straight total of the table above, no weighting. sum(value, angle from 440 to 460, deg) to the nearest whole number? 387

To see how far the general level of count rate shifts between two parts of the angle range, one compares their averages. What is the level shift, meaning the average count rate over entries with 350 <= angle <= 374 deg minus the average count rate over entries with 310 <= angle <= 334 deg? 11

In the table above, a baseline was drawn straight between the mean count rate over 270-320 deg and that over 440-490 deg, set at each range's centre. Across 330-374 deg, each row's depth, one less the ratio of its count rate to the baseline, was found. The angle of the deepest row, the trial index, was 332.0 deg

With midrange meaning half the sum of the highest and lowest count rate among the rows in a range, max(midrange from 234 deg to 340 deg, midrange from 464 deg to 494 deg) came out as 96.1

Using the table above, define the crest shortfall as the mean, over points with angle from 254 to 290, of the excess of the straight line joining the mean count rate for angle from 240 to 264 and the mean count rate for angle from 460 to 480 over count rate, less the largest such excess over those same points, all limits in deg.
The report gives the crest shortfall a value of -5.7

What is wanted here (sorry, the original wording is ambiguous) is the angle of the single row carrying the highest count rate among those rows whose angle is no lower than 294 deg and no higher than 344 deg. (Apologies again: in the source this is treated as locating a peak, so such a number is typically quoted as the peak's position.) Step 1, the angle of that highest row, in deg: 342.0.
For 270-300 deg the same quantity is 272.0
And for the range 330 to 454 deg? 442.0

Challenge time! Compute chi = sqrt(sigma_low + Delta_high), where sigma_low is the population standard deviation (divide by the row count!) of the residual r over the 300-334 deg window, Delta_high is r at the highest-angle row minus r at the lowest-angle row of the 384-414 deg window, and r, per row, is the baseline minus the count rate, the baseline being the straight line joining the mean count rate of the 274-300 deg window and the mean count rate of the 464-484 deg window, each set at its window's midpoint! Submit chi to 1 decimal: 3.0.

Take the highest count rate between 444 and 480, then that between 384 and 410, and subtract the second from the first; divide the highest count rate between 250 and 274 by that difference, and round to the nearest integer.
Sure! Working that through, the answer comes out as 24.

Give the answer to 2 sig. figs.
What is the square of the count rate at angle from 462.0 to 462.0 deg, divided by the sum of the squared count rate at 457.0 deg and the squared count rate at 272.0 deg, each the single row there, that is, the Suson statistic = 0.50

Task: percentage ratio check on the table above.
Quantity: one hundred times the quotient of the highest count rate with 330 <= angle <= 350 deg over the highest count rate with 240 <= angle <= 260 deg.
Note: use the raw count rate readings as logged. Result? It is 101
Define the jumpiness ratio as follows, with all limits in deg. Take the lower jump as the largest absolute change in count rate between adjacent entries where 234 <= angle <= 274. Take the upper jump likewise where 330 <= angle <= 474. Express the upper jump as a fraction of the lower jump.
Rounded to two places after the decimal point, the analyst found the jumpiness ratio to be 1.27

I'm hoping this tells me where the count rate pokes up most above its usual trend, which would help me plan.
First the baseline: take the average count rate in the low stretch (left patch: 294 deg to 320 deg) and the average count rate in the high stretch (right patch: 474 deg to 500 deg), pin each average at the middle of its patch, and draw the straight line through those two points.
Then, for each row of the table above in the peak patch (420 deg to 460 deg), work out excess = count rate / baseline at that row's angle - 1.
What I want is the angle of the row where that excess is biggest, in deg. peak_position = 442.0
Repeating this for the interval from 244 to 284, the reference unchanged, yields 272.0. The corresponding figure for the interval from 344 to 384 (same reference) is 377.0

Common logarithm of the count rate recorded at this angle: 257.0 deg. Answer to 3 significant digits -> 1.98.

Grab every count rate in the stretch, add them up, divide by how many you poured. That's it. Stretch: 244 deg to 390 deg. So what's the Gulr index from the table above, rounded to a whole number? 93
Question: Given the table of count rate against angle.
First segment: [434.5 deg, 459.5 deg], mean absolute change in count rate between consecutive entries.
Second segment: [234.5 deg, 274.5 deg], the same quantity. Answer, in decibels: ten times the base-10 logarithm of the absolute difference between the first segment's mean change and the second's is 3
